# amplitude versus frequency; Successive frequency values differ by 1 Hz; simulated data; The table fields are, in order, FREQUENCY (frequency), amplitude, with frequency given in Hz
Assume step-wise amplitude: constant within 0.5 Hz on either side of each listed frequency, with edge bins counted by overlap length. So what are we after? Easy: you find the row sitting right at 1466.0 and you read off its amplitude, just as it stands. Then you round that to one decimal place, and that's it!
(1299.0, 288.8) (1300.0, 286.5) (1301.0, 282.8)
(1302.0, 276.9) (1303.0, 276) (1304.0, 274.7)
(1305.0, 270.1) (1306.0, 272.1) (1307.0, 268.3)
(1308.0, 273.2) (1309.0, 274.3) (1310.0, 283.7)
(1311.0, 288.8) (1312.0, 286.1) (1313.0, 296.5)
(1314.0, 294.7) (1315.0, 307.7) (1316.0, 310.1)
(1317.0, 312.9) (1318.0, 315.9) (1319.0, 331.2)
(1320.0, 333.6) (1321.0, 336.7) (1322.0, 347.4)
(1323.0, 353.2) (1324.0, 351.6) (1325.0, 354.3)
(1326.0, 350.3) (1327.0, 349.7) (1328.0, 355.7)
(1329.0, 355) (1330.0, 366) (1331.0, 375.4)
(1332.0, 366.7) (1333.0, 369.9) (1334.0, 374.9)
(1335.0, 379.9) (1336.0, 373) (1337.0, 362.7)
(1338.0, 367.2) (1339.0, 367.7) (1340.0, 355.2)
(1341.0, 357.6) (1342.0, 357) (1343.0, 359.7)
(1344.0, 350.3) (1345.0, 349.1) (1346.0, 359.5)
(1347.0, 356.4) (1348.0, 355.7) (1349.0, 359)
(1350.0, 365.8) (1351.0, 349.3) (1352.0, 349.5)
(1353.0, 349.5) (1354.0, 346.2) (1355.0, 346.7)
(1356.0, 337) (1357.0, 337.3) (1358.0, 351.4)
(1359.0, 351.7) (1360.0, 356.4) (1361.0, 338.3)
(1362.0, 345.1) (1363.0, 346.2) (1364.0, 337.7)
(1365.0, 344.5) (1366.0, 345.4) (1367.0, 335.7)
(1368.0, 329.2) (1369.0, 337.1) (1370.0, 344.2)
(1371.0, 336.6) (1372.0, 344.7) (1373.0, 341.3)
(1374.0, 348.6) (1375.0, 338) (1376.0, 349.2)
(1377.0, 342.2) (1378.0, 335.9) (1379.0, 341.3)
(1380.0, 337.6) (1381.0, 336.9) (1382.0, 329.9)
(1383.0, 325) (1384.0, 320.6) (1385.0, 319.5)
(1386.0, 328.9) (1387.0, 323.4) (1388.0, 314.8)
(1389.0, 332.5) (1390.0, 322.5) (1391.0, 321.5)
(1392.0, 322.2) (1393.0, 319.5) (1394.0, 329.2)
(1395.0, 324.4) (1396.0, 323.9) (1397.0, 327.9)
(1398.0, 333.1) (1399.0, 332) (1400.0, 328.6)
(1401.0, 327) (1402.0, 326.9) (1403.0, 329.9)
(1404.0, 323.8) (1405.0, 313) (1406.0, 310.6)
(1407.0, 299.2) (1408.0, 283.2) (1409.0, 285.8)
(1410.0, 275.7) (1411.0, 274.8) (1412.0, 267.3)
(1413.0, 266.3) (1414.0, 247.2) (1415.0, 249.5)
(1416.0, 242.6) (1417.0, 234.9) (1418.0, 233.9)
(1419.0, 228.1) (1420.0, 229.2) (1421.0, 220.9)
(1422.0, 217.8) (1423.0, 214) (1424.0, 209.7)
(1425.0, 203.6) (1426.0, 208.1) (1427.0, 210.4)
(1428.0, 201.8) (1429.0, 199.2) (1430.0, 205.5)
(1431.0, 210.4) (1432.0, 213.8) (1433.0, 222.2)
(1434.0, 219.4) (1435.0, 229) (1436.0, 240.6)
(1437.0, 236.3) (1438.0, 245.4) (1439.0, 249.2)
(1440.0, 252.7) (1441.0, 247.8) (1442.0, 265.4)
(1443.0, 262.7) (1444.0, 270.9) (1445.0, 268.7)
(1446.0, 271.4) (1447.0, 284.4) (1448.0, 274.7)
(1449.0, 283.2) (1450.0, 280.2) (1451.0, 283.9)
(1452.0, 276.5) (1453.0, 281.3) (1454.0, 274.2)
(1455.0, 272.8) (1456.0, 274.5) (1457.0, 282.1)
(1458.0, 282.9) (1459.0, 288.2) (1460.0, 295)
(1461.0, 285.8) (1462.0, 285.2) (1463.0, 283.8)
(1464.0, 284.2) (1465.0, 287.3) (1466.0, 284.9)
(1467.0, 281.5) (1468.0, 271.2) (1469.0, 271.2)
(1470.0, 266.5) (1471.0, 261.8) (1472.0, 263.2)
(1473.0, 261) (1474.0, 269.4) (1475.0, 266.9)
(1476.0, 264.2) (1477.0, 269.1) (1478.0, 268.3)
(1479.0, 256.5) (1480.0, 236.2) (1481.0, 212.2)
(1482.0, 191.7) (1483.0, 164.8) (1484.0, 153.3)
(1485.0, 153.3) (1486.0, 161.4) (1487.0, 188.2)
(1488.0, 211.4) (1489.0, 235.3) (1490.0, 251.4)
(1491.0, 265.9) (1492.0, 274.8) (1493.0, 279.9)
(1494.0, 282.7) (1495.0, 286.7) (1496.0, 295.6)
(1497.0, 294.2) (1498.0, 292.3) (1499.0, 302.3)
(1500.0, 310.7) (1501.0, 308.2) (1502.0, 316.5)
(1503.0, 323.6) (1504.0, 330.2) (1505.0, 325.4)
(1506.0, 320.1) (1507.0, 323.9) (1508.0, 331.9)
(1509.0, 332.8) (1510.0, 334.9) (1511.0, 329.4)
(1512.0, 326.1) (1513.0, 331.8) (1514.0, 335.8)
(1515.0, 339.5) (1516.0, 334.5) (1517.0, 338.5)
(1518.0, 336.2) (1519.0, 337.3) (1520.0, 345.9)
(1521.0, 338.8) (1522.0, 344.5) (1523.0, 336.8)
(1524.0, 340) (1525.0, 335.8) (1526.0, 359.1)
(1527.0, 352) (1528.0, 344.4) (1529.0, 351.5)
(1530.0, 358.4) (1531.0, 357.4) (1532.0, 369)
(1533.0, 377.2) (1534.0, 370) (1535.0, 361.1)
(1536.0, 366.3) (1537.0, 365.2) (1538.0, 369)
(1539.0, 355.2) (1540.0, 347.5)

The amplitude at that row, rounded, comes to 284.9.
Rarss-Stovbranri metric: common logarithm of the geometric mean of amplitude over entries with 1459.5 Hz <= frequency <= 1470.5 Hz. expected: 2.45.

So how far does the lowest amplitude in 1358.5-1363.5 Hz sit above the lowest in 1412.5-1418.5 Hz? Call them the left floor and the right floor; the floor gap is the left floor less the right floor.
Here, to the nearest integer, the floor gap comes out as 104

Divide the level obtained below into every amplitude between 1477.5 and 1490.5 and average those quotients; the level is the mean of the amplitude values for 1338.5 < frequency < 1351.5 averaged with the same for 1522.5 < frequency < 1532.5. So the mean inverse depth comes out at 1.8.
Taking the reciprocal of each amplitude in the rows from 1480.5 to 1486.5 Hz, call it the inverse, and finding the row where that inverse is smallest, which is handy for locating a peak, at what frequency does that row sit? 1481.0 Hz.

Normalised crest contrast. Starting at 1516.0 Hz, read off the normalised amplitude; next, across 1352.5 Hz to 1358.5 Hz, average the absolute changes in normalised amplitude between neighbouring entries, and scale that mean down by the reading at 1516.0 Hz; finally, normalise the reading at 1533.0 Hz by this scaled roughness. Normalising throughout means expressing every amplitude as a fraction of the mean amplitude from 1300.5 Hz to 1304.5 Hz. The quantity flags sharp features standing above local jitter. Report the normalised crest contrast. 81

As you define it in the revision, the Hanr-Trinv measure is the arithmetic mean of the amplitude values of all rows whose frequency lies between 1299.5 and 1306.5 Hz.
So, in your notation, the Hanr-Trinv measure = 277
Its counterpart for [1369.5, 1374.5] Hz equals 343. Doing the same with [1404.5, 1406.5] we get 312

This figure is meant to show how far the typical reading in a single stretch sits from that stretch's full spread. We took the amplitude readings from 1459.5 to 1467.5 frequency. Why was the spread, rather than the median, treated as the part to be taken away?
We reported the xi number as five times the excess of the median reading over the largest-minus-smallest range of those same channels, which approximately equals 1358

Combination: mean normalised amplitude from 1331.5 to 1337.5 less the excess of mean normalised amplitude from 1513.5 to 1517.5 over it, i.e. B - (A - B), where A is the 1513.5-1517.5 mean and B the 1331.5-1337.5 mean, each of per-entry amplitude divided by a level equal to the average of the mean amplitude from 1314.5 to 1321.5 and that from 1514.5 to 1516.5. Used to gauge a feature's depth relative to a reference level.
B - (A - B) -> 1.2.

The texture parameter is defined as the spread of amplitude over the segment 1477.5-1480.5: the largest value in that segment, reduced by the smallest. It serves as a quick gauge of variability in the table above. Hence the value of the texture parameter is 32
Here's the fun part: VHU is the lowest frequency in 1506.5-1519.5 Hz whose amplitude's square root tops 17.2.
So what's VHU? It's 1507.0 Hz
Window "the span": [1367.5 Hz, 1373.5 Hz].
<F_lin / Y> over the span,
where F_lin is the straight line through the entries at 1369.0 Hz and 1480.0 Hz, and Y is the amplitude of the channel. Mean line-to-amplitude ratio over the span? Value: 0.99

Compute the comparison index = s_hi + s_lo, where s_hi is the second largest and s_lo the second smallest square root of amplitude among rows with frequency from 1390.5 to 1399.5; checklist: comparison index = 36.2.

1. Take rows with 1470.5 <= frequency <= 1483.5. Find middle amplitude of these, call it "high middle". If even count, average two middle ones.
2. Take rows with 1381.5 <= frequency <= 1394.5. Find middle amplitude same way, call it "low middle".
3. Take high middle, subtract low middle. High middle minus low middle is -61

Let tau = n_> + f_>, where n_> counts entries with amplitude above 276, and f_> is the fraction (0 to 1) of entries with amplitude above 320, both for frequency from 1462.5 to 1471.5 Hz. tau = 5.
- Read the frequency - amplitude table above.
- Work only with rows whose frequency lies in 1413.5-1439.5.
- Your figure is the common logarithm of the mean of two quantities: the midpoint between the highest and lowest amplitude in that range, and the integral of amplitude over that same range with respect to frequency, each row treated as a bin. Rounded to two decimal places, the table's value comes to 3.48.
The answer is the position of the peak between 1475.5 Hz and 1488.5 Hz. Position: 1477.0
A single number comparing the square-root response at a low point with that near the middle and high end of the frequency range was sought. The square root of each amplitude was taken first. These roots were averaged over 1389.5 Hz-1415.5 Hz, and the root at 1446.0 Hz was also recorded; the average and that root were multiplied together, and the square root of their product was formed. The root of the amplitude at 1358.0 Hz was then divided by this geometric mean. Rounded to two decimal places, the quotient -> 1.10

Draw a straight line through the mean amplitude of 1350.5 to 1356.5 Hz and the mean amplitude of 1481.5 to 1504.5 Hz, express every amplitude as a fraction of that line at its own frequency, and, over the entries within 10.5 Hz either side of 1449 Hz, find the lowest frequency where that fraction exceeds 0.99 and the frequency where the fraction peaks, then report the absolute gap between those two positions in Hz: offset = 12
